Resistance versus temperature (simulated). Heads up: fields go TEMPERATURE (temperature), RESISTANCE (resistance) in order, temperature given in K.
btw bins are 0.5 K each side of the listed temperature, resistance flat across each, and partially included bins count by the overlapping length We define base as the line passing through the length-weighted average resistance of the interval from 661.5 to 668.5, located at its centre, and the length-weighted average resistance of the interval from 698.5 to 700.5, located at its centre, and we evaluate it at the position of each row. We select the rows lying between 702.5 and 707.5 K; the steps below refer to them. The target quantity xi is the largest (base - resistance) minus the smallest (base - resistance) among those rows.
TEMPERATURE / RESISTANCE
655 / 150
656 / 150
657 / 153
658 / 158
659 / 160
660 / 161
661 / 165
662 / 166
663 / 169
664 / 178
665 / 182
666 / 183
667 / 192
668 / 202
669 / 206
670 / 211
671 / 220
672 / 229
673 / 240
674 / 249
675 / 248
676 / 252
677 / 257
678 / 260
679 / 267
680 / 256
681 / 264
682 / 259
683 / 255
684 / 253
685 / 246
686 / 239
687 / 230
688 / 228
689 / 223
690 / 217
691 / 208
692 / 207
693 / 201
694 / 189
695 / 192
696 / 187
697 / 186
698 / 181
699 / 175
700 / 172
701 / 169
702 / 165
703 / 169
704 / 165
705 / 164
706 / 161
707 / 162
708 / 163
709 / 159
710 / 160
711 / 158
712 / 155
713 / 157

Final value 7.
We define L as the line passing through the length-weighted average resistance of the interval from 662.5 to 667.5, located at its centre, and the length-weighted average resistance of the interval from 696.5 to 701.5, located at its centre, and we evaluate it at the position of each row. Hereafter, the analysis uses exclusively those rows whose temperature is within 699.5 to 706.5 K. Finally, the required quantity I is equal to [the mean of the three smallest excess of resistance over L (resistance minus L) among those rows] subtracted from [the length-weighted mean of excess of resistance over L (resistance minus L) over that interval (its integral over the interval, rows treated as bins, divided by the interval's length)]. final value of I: 3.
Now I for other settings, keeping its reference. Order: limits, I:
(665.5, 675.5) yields 26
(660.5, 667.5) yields 10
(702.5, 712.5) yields 4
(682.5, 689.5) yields 12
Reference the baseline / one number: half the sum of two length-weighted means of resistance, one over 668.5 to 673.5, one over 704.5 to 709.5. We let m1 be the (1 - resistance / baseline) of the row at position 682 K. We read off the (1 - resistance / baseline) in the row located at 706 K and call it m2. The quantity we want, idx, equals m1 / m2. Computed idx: -2.2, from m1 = -0.35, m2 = 0.16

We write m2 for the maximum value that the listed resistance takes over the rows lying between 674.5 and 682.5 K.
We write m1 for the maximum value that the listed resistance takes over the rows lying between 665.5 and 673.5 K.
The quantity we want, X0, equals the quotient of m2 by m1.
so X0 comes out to 1.11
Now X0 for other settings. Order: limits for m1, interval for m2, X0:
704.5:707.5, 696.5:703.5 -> 1.13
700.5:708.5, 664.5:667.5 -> 1.14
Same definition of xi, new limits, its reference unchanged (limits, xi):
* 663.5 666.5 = 5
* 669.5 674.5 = 39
